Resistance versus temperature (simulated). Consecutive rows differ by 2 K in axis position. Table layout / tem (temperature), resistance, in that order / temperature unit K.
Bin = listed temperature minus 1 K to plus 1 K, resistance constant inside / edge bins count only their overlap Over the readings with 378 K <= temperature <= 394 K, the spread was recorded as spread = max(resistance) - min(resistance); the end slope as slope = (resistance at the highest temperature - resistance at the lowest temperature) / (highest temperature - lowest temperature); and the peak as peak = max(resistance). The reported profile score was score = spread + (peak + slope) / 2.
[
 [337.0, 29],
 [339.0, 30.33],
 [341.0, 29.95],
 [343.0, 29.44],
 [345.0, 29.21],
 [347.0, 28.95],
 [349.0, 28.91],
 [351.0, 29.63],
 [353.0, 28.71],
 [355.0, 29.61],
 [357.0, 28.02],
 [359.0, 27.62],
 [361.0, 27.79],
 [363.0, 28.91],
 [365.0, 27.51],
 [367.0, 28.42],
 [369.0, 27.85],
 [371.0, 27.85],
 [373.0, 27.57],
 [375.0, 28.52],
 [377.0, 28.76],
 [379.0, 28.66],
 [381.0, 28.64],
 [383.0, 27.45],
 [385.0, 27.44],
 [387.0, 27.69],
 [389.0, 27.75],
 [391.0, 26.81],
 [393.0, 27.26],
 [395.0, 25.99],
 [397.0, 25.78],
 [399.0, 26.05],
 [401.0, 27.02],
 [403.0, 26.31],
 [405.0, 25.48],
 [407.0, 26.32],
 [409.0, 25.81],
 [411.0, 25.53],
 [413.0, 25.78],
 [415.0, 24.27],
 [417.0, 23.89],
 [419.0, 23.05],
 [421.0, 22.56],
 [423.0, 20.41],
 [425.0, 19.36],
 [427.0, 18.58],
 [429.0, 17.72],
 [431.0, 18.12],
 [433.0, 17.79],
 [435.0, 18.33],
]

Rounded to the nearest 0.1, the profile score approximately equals 16.1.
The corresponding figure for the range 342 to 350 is 15.2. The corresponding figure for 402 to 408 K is 14.0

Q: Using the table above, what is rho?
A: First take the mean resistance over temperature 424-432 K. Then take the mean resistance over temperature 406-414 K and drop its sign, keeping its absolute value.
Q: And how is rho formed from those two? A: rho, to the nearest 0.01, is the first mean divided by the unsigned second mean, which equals 0.71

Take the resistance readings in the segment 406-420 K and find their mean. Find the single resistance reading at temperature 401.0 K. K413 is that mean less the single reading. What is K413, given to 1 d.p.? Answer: -2.1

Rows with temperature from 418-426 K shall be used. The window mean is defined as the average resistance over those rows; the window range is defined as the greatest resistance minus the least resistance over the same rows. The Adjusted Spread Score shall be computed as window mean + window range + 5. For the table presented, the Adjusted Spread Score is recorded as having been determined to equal 30.0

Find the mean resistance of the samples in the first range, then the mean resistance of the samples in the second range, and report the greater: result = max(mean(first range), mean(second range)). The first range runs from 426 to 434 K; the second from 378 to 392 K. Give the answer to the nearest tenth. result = 27.8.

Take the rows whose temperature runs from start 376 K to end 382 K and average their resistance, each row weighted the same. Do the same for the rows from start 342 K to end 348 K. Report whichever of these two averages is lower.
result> 28.7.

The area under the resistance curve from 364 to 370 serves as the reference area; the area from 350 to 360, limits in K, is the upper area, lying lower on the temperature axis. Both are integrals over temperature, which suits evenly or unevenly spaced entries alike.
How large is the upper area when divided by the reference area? 1.7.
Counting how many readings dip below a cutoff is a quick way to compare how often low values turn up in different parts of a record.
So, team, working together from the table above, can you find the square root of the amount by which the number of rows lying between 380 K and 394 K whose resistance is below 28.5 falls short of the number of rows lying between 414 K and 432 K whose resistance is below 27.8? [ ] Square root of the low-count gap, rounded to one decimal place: 1.7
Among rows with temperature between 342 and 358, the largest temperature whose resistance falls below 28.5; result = 357.0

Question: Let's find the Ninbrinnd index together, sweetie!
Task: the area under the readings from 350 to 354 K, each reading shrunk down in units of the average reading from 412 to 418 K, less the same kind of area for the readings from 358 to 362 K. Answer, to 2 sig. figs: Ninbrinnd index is 0.24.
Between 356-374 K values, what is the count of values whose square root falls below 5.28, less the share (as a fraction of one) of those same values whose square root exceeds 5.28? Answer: 5.7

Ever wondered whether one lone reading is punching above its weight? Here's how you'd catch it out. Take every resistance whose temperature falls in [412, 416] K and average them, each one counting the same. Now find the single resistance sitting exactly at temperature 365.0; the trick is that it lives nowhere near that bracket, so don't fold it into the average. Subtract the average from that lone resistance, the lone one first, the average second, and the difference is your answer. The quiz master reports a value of 2.5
